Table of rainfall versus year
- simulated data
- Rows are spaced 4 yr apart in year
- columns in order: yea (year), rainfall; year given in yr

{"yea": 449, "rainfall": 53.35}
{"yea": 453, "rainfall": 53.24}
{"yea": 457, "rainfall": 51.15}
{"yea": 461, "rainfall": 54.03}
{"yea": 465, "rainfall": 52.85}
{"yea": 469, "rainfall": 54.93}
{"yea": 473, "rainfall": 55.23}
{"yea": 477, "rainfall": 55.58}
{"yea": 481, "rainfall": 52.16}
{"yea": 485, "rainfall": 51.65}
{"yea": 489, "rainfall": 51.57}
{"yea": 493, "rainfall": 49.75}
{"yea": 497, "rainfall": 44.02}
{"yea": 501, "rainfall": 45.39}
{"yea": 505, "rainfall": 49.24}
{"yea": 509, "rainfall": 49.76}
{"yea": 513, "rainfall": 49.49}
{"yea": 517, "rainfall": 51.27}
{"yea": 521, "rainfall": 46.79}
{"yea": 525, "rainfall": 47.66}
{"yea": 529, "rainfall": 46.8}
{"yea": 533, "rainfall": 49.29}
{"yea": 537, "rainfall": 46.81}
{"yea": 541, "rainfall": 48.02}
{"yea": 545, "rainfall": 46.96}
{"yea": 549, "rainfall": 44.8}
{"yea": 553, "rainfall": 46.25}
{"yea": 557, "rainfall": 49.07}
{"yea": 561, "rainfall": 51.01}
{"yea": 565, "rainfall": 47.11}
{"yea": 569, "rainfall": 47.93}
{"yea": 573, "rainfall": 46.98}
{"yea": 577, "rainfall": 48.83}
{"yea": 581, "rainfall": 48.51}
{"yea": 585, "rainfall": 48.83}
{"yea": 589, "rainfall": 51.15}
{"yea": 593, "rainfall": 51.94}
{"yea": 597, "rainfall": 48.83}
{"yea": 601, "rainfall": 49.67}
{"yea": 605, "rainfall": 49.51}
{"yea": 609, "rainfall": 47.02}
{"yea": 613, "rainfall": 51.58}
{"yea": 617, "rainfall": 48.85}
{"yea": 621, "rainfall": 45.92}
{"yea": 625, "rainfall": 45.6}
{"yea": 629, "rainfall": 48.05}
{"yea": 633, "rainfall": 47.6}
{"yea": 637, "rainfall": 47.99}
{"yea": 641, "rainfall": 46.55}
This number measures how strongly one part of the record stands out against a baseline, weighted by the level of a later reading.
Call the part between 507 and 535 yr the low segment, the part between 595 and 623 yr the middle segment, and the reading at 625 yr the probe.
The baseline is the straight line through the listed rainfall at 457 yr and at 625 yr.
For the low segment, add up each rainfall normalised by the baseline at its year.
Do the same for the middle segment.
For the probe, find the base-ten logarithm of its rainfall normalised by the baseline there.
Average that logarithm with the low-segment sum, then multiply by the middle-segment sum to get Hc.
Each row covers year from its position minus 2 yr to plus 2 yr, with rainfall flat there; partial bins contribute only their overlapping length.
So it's 25.7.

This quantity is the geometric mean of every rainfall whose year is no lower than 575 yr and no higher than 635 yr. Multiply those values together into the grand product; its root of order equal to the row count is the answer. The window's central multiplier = 48.8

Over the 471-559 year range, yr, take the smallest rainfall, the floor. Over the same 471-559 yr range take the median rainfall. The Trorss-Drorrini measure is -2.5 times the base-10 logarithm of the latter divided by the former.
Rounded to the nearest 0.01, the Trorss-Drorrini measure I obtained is -0.12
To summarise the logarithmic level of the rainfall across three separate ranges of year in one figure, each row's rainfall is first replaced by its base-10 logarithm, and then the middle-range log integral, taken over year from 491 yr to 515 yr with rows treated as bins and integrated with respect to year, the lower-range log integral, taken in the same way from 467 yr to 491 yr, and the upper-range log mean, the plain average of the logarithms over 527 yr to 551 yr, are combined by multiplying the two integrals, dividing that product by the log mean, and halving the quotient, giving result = 500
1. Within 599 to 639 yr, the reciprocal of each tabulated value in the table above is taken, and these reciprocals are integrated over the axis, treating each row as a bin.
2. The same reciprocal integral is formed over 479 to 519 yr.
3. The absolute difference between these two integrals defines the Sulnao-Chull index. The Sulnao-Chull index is 0.020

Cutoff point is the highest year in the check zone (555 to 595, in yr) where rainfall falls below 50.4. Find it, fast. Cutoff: 585 yr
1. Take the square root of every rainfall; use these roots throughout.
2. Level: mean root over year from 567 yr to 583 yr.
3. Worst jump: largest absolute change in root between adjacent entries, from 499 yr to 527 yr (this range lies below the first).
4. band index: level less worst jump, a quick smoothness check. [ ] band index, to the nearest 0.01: 6.61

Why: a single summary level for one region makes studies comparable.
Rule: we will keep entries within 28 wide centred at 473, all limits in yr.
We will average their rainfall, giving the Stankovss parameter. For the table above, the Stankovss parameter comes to 53.8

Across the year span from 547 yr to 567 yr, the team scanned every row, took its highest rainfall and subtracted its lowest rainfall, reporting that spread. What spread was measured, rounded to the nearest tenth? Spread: 6.2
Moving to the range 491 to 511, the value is 5.7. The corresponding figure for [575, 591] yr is 2.6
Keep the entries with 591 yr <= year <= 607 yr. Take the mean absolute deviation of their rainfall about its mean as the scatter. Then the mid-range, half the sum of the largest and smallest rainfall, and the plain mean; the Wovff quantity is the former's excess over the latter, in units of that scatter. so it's 0.41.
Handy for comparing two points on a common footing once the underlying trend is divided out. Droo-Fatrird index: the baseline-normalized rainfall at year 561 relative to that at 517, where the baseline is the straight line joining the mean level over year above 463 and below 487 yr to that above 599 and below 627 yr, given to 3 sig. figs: 1.03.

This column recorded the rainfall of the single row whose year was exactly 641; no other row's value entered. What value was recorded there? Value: 46.55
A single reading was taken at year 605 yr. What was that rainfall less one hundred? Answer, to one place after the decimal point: -50.5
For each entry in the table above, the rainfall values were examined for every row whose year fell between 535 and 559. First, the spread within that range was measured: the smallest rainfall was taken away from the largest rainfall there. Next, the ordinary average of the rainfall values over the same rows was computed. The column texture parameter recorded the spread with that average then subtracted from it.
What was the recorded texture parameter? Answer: -42.7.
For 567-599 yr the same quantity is -44.2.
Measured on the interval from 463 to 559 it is -37.8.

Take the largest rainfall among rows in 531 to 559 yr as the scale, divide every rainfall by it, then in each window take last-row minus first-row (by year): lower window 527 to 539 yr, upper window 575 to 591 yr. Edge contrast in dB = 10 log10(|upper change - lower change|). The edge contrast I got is -13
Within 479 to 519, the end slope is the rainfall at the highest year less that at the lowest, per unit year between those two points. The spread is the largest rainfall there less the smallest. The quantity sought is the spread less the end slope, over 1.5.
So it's 5.4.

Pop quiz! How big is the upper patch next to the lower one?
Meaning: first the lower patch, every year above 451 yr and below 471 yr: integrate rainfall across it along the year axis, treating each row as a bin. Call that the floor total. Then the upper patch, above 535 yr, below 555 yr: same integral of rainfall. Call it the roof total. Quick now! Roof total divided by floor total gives 0.875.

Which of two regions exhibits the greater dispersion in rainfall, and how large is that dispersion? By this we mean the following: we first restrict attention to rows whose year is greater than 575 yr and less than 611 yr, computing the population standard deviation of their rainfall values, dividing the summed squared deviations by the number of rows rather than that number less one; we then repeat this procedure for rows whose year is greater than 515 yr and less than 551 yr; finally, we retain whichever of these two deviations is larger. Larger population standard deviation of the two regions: 1.7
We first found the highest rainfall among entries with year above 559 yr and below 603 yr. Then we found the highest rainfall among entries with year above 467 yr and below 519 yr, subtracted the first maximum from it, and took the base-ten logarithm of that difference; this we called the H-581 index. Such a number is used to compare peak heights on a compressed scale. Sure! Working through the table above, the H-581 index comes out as 0.56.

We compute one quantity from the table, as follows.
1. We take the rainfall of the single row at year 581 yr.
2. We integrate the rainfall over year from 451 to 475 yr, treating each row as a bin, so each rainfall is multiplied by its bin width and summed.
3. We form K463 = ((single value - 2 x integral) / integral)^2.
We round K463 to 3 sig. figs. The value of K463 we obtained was 3.85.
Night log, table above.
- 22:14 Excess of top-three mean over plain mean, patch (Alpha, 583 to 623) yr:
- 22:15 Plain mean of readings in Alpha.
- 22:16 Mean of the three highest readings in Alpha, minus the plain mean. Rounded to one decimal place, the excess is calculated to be 2.2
